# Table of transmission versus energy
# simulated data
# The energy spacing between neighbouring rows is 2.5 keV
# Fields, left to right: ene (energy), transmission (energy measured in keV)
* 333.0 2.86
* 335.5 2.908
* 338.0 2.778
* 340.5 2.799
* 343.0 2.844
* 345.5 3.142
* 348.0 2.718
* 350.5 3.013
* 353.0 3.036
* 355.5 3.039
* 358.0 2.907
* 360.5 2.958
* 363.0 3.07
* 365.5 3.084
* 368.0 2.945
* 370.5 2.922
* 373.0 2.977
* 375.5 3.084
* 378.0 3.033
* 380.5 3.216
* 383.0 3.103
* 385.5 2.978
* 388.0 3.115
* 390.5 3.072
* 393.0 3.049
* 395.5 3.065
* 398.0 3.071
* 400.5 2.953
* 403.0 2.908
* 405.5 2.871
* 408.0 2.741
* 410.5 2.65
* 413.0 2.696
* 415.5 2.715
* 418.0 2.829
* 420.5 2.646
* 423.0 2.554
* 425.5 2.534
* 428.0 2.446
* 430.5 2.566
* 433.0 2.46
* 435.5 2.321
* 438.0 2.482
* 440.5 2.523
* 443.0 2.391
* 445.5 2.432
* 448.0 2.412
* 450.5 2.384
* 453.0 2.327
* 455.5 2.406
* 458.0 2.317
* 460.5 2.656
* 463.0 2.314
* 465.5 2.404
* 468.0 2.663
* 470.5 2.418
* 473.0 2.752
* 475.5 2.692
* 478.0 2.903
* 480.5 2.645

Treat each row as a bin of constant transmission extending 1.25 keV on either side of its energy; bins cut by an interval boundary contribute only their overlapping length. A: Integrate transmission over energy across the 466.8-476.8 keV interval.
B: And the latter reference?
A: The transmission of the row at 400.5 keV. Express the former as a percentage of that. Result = 891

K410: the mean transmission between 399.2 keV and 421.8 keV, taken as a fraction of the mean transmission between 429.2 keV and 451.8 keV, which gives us 1.14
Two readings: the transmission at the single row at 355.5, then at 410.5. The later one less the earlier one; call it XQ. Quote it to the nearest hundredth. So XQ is -0.39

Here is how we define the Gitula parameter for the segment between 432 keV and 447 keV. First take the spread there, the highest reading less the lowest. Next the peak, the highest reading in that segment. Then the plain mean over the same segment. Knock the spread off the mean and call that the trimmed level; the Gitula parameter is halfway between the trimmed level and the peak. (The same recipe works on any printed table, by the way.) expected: 2.38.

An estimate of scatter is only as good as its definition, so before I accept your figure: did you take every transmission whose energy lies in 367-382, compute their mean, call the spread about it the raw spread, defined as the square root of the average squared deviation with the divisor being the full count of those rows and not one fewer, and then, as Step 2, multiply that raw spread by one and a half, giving 0.15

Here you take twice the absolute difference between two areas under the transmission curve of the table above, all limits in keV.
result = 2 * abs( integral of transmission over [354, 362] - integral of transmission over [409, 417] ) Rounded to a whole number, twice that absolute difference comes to 4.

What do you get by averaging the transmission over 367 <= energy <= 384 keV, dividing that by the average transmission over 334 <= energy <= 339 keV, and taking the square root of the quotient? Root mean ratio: 1.03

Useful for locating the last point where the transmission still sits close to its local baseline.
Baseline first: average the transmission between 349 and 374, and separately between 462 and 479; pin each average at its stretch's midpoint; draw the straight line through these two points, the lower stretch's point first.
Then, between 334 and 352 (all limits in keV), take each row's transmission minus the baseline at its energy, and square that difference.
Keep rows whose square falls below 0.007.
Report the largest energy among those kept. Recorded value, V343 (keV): 350.5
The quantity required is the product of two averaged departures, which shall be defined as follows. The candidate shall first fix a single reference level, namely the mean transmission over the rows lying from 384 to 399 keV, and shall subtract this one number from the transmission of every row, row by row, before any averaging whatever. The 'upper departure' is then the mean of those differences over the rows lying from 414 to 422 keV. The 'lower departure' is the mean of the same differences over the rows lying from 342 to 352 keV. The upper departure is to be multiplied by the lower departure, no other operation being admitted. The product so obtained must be 0.042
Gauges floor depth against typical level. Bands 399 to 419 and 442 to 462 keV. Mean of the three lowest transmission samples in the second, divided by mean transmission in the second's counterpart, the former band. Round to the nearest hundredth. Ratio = 0.84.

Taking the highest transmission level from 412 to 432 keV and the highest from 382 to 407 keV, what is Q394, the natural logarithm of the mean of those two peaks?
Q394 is 1.09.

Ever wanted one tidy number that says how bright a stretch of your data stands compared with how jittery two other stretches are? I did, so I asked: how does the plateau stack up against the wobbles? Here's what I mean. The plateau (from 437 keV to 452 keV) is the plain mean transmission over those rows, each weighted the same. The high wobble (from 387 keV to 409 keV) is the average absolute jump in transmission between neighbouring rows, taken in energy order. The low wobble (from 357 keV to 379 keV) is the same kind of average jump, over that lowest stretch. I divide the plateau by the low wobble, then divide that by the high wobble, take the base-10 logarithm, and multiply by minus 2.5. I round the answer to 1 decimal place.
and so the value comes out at -7.1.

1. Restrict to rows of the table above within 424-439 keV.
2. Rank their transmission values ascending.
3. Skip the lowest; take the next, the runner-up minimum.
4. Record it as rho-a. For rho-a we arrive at 2.446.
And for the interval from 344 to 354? 3.013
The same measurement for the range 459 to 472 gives 2.404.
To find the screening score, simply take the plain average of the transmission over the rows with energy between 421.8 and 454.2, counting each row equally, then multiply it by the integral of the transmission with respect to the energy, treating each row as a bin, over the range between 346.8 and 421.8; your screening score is 542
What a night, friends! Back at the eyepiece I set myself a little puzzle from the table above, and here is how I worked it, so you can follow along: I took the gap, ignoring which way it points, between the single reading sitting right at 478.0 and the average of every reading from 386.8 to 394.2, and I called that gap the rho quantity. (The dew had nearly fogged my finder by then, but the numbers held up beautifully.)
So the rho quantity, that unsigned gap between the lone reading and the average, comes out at 0.18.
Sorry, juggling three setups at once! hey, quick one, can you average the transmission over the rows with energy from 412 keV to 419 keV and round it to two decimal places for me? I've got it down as 2.75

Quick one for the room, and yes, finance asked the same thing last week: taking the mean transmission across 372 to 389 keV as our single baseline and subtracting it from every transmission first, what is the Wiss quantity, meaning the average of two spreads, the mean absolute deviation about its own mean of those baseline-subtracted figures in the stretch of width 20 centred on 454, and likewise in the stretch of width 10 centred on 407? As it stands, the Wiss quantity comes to 0.084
